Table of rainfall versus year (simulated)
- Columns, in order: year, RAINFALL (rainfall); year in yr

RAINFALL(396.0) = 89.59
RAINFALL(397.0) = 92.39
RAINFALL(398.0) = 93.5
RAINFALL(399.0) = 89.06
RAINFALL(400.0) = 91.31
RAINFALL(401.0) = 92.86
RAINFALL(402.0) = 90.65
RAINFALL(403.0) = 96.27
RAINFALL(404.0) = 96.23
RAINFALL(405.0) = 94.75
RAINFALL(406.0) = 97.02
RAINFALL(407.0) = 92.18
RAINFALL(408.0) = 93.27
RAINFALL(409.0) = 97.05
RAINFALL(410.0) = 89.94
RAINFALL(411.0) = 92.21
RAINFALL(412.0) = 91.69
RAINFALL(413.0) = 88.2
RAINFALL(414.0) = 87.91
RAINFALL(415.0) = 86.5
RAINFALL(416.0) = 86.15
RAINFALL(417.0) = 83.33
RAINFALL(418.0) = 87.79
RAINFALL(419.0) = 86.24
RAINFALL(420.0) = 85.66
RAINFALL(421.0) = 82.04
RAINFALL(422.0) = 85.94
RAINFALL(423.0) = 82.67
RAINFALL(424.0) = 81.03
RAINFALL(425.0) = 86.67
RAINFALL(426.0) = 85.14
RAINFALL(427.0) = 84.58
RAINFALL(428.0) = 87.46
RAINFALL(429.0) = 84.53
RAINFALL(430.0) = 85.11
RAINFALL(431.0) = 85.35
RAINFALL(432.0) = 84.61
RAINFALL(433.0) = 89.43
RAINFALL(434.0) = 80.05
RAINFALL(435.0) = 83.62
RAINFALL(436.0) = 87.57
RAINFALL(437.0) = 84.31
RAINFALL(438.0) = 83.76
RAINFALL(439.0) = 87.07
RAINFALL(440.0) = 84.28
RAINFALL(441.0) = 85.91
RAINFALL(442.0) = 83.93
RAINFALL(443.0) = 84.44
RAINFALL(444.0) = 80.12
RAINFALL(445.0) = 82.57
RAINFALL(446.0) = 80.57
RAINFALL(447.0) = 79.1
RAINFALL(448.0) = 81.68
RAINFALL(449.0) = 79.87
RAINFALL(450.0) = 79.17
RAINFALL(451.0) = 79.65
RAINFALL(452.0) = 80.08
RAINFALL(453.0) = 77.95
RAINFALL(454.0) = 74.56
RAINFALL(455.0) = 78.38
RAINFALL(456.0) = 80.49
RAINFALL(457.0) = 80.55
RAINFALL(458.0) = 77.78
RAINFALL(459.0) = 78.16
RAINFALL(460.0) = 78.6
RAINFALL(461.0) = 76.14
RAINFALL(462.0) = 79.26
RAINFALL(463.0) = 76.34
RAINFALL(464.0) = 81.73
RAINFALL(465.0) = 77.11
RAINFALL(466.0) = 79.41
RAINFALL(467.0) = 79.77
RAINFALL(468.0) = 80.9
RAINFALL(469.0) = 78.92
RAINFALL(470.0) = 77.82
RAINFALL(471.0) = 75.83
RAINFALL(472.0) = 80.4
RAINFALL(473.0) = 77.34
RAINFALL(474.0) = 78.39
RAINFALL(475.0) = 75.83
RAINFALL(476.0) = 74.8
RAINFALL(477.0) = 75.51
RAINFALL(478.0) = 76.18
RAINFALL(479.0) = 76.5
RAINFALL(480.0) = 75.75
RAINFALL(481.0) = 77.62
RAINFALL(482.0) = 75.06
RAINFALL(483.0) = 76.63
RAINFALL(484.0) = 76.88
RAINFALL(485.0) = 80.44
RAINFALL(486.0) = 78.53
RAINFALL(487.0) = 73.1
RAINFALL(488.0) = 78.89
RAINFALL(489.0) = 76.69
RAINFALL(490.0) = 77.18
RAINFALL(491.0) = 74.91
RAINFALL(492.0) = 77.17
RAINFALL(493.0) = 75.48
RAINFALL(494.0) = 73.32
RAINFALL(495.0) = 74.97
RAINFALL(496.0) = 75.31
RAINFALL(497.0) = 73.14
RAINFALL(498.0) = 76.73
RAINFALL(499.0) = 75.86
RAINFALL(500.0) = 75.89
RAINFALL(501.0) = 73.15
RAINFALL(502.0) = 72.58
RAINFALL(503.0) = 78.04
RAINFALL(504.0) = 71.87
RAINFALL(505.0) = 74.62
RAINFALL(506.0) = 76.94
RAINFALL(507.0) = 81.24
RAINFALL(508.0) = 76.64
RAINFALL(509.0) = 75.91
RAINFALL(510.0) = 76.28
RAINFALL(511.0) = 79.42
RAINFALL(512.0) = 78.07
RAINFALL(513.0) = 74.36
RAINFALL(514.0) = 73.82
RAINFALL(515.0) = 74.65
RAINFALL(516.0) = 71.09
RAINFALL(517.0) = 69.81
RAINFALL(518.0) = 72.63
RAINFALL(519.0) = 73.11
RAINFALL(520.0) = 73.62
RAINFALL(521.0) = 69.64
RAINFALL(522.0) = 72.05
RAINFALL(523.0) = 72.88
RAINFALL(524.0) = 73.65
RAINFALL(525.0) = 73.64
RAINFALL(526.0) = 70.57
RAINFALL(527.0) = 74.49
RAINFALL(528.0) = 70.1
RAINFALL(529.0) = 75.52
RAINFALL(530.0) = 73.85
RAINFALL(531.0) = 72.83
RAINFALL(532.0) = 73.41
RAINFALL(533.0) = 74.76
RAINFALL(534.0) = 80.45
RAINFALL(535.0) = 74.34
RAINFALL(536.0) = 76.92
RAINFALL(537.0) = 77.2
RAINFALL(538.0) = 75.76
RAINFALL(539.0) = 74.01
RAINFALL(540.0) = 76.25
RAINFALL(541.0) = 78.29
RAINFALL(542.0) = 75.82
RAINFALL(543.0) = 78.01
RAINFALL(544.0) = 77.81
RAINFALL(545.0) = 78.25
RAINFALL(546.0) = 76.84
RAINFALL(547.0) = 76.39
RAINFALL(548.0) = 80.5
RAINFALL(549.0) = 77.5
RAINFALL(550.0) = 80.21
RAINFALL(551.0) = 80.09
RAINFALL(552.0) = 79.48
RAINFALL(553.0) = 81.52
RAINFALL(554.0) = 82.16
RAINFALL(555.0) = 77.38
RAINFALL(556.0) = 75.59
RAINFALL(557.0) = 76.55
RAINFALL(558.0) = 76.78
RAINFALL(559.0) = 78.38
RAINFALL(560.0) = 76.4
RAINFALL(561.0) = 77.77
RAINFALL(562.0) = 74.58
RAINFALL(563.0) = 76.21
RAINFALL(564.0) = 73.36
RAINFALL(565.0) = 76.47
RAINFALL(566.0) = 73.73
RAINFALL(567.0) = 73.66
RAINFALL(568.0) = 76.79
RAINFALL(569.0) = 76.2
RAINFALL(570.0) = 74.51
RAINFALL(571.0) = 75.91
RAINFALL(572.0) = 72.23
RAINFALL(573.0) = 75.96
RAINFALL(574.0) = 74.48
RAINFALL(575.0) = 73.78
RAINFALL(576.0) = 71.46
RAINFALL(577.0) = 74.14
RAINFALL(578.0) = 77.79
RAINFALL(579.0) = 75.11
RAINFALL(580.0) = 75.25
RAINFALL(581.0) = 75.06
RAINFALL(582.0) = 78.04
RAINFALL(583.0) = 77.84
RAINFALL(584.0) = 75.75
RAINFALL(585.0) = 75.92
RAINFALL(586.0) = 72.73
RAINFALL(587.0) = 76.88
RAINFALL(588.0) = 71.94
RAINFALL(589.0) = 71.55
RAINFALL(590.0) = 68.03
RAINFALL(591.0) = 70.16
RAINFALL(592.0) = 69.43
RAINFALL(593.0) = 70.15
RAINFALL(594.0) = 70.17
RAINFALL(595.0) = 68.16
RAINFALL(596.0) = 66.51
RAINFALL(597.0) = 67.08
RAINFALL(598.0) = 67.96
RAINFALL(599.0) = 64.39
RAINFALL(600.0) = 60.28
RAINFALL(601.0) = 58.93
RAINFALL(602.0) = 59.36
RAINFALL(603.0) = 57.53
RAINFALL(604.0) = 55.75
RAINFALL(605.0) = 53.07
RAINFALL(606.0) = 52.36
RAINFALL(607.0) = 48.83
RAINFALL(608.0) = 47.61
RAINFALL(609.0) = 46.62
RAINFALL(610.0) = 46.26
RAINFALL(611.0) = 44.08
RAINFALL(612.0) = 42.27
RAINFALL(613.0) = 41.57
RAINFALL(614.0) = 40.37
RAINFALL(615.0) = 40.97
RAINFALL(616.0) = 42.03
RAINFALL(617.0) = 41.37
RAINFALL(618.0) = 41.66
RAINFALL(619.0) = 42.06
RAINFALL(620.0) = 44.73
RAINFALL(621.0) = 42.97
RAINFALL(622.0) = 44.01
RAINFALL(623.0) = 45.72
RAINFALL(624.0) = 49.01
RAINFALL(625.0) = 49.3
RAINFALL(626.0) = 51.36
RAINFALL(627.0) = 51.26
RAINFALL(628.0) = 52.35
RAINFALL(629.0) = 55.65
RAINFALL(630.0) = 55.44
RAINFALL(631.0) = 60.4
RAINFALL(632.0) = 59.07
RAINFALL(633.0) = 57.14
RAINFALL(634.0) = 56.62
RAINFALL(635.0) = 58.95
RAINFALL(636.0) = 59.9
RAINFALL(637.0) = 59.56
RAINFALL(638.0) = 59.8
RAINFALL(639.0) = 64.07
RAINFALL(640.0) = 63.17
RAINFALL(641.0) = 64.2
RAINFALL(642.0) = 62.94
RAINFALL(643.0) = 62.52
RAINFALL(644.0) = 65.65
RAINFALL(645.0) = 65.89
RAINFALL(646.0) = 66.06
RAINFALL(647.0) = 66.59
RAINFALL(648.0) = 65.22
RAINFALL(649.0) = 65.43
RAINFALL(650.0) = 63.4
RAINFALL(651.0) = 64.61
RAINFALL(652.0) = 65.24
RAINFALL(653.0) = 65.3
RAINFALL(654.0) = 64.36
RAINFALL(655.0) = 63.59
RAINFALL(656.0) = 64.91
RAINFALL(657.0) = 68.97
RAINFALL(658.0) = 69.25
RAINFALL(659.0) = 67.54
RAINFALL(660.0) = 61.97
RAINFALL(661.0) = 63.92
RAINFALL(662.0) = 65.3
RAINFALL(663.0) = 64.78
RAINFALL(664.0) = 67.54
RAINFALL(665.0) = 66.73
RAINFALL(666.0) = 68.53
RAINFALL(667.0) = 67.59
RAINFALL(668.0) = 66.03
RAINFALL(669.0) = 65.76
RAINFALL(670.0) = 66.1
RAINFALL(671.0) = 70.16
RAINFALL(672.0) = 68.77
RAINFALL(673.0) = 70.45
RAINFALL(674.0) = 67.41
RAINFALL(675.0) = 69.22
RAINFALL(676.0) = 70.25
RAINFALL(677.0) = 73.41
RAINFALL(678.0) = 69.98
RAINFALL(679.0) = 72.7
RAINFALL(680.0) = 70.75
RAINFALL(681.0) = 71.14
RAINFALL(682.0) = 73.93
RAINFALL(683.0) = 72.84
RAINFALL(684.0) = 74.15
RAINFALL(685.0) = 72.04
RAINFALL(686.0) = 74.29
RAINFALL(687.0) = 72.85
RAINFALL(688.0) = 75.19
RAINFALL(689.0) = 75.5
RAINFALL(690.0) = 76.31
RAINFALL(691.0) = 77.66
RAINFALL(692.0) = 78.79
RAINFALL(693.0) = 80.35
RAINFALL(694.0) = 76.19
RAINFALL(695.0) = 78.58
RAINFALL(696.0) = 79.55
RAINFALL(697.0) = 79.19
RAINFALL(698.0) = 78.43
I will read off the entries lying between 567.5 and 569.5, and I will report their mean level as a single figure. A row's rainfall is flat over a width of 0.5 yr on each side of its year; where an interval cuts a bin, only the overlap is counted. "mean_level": 76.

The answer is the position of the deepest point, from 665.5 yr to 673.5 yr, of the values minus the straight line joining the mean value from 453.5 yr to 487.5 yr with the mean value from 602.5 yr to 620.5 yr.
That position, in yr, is 669.0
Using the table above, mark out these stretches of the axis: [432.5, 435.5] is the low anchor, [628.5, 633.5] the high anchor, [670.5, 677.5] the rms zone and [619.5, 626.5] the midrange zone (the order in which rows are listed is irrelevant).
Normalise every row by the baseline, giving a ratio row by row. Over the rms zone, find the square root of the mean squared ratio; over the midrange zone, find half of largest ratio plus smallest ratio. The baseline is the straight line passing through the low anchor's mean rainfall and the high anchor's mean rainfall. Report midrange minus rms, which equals -0.55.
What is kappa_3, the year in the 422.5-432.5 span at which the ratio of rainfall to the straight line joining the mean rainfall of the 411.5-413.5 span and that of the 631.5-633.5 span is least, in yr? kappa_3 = 424.0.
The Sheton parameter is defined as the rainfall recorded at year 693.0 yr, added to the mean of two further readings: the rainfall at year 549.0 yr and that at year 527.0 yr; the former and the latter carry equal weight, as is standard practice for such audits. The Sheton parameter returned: 156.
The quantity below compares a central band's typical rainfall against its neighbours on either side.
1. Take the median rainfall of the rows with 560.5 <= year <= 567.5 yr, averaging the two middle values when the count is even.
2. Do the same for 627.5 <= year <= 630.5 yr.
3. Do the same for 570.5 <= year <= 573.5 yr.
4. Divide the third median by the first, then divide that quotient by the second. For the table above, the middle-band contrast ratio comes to 0.018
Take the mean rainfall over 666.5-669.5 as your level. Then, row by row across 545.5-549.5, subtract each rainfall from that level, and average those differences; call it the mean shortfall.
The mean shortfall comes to -11.3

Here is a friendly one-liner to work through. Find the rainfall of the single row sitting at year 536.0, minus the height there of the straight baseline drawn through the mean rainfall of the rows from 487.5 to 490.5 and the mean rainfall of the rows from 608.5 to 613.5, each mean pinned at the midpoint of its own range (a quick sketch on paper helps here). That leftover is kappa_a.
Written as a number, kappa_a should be 12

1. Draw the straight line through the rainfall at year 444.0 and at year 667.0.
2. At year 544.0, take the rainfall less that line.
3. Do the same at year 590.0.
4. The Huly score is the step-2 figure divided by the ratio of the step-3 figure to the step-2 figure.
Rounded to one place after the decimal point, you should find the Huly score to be -2.8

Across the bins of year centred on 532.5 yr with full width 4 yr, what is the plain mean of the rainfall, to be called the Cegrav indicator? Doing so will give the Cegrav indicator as 75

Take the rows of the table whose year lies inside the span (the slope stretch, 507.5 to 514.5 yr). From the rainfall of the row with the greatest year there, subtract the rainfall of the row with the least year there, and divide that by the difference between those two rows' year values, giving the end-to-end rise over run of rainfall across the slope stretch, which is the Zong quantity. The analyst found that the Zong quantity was -0.47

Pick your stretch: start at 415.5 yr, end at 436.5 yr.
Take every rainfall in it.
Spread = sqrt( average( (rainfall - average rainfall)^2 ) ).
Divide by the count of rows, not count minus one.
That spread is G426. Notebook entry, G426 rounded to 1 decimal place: 2.3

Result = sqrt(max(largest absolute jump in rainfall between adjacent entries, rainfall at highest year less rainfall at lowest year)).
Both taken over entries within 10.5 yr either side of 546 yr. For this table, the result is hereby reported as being 2.19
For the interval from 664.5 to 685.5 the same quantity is 2.30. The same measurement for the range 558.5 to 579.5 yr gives 1.93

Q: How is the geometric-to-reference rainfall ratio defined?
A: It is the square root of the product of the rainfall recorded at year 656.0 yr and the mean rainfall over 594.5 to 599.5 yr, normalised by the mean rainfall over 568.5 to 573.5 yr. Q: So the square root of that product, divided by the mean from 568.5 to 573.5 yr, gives 0.88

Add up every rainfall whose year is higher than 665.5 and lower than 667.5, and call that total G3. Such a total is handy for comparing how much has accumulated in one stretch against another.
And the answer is 136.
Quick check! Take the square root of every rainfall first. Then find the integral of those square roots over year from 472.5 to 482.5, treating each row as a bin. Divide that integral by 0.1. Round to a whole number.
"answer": 873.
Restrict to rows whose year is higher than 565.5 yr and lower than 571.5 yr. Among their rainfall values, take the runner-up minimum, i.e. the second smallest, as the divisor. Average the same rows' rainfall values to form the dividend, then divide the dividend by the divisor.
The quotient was 1.02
